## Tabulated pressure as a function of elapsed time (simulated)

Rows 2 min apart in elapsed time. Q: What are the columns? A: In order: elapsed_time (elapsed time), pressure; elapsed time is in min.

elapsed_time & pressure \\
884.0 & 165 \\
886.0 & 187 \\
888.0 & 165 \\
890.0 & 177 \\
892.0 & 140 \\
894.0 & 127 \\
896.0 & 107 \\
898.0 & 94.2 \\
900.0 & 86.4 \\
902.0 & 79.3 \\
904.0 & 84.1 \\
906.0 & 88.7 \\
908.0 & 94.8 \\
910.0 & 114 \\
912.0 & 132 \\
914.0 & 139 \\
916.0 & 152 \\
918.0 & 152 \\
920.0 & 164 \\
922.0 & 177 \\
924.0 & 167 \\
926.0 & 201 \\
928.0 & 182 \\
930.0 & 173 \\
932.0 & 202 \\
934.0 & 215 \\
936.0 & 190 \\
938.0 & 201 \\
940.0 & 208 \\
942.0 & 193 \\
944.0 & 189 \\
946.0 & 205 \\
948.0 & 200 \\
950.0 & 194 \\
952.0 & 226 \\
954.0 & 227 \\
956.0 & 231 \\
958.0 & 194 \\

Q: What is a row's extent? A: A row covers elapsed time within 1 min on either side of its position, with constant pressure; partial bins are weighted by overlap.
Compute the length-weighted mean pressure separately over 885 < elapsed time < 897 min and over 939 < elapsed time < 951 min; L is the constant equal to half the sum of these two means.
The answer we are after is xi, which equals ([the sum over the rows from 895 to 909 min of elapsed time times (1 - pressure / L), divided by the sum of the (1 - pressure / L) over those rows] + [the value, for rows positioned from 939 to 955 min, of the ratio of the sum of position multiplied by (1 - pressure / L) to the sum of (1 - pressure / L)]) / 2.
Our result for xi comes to 925.2 min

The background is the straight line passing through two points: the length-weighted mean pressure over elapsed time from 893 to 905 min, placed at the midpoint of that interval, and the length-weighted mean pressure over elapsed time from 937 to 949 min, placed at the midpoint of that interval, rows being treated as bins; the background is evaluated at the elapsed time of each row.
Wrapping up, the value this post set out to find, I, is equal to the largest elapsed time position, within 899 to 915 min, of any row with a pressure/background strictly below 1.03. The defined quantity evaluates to 910.0 min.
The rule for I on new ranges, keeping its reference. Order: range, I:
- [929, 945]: 944.0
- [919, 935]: 930.0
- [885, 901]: 900.0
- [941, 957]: 956.0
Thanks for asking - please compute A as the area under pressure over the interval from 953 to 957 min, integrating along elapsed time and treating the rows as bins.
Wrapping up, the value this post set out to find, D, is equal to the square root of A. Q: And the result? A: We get 30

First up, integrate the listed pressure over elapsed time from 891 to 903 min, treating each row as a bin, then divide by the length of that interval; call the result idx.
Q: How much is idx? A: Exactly 106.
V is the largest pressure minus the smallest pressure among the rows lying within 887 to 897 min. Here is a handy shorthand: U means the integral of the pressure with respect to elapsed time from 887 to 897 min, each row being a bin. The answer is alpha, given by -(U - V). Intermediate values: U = 1432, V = 70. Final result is -1362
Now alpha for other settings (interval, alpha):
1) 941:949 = -1558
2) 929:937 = -1518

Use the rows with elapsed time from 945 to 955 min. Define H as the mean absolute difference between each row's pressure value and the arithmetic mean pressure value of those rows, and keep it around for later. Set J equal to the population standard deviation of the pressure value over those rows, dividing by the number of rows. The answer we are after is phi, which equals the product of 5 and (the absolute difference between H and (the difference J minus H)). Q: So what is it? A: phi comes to 61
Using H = 12.9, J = 14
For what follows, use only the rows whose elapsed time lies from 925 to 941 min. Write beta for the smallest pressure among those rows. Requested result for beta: 173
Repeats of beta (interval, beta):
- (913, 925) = 139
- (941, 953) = 189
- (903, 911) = 84.1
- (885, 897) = 107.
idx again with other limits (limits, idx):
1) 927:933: 186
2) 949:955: 216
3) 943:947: 197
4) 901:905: 82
